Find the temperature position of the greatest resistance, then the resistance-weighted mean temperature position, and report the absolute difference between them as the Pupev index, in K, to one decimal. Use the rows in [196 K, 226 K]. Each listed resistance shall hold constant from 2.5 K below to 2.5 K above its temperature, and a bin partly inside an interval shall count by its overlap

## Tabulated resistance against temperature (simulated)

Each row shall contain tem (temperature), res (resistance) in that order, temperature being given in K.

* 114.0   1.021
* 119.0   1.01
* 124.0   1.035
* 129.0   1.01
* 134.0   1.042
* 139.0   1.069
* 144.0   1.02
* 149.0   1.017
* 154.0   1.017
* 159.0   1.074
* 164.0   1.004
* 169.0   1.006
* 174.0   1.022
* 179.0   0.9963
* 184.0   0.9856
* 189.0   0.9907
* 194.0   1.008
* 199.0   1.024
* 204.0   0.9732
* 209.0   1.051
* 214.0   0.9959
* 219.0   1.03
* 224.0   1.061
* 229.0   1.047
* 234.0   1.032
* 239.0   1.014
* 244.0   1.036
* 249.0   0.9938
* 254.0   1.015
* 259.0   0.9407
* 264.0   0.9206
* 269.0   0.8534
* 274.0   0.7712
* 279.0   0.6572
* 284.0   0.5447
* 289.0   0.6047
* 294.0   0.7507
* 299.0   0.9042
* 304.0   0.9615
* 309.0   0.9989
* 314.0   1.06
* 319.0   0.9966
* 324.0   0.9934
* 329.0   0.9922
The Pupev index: 12.4 K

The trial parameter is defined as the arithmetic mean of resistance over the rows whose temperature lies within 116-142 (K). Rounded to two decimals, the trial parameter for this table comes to 1.03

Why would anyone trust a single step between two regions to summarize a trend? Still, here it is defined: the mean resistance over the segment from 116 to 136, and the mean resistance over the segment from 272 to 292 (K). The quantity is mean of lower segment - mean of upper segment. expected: 0.38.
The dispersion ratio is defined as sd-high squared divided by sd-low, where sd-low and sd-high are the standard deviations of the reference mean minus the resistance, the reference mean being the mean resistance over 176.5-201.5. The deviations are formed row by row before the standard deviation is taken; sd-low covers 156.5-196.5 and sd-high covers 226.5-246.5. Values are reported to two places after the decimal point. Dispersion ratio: 0.01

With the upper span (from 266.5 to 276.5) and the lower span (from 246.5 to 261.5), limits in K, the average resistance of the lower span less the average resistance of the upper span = 0.17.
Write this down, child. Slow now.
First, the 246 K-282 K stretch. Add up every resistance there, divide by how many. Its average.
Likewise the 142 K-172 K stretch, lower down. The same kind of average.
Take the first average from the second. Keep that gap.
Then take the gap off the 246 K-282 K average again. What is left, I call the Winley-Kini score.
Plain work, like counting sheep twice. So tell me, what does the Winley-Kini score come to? 0.73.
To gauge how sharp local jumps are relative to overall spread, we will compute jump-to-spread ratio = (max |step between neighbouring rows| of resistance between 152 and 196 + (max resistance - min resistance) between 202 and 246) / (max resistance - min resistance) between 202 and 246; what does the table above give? 1.80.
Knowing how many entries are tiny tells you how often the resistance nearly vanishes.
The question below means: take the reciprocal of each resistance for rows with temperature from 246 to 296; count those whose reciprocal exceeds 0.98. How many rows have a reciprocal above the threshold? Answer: 10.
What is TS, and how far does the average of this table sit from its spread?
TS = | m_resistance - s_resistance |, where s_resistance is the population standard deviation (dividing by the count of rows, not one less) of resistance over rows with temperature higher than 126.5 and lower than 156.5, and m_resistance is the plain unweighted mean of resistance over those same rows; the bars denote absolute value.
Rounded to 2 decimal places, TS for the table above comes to 1.01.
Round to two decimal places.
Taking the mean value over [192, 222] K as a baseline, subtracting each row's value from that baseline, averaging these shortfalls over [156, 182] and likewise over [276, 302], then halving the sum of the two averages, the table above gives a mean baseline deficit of 0.16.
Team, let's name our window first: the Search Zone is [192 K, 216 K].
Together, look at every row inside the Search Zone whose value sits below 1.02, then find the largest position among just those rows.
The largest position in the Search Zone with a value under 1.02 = 214.0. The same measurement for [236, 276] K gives 274.0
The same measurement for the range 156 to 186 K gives 184.0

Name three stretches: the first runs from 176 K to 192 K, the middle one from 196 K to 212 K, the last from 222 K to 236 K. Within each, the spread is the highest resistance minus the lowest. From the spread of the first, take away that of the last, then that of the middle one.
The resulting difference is -0.10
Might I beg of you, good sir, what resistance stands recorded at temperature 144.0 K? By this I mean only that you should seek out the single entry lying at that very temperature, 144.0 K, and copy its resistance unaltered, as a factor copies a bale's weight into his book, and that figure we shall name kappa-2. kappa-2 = 1.02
